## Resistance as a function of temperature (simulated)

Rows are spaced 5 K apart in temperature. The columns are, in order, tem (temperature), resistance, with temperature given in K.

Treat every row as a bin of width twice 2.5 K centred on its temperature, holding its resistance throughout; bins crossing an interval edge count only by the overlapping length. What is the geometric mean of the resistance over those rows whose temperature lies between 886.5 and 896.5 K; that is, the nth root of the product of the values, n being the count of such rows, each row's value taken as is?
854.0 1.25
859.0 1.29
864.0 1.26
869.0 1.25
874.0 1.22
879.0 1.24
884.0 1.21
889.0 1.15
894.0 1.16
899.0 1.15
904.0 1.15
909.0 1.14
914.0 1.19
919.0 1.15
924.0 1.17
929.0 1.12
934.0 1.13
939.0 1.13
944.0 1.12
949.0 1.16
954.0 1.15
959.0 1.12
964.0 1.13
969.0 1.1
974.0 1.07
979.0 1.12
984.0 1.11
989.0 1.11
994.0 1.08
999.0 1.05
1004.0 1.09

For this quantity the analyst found 1.155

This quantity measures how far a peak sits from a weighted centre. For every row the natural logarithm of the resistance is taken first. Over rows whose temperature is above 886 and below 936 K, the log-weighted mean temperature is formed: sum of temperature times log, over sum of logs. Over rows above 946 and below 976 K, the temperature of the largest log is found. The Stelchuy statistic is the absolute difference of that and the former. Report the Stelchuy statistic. 38.0 K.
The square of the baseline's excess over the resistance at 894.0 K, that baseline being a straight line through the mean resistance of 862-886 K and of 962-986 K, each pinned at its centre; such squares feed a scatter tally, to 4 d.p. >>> 0.0025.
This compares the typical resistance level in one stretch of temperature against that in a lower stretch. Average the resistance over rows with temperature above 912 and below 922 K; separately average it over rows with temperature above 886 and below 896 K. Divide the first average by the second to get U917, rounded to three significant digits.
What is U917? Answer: 1.01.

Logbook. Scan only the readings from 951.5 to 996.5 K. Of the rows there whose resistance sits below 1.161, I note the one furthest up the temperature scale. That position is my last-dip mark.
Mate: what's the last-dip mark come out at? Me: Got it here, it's 994.0 K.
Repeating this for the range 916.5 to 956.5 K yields 954.0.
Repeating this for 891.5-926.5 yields 919.0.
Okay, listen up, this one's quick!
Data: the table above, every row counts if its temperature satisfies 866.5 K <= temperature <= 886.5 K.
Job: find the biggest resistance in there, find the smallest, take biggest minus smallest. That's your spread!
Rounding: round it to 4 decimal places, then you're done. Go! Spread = 0.0400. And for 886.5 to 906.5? 0.0100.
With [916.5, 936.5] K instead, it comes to 0.0500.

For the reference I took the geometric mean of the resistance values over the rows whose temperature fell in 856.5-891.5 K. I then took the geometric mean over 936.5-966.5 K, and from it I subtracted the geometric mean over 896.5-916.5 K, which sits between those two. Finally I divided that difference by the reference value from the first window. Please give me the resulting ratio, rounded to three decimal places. -0.018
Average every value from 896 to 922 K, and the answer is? 1.16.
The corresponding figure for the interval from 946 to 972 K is 1.13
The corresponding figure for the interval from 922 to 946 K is 1.13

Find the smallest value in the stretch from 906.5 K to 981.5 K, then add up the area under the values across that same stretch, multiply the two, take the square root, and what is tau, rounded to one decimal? 9.5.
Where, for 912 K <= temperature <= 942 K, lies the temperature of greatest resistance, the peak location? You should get 914.0 K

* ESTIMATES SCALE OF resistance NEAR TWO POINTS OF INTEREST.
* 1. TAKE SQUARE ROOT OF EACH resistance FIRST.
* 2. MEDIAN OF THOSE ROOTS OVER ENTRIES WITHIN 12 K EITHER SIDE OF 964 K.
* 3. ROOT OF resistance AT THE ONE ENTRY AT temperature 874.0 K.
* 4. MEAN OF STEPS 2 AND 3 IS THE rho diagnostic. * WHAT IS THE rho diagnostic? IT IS 1.08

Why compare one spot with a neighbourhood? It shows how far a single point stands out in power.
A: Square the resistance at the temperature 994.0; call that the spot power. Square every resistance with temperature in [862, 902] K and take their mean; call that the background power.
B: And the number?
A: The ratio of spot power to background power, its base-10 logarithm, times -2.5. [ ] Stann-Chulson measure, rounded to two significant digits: 0.24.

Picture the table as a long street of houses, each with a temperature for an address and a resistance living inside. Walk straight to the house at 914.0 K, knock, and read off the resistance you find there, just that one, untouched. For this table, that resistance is 1.19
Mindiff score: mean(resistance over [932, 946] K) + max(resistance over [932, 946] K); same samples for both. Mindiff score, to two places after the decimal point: 2.26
